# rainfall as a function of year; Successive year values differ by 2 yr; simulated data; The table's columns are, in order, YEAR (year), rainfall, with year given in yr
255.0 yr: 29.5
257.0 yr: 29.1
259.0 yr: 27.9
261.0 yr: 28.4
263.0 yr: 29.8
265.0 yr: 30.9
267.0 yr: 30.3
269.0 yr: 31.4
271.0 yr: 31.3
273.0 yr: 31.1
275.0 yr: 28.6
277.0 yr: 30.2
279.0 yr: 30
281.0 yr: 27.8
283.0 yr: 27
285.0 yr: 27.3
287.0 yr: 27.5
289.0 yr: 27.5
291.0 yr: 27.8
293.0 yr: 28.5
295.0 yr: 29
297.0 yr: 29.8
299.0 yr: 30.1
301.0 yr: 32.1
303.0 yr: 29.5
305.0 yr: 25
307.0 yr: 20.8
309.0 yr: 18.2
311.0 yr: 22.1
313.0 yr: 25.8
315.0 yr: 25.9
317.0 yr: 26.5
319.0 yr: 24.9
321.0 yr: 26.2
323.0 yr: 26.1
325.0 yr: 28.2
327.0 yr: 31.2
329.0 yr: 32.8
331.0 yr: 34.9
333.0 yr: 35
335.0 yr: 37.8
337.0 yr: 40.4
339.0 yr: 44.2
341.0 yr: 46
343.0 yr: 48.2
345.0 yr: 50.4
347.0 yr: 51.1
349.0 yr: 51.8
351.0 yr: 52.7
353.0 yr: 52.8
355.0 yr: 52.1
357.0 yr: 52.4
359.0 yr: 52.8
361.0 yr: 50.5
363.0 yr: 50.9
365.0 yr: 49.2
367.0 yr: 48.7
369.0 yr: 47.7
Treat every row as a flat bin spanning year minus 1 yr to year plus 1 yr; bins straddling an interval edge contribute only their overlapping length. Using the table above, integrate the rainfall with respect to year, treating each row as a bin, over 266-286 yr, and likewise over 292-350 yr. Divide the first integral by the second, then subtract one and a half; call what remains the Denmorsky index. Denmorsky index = -1.19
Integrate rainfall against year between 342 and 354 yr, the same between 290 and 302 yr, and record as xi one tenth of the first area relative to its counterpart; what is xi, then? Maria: 0.17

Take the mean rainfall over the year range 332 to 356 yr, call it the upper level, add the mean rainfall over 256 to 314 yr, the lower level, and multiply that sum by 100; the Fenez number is 7497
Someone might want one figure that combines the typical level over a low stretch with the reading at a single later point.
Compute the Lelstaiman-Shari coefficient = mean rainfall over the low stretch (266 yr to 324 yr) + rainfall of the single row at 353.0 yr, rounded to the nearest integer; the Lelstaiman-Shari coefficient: 80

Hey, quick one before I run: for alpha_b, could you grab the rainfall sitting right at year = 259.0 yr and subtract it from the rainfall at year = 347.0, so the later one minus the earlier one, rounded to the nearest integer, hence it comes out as 23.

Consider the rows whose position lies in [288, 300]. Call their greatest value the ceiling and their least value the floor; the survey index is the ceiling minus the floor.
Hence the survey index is 2.6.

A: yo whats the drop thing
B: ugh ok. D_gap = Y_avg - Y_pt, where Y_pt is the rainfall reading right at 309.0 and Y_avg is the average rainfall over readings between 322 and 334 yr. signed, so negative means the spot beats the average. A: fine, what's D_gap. 13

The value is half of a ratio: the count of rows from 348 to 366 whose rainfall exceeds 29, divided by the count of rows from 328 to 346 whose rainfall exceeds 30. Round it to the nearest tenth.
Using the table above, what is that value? 0.5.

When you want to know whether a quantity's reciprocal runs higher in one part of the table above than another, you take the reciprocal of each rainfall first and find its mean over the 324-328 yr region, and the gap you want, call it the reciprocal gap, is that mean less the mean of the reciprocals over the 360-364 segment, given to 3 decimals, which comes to 0.014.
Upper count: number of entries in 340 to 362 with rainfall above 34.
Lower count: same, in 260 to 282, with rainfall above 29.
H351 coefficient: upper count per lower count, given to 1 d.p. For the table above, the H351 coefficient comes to 1.4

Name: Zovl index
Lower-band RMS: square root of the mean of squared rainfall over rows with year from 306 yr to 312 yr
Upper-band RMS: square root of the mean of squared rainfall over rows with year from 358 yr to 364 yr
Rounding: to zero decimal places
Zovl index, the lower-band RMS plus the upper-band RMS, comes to 72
